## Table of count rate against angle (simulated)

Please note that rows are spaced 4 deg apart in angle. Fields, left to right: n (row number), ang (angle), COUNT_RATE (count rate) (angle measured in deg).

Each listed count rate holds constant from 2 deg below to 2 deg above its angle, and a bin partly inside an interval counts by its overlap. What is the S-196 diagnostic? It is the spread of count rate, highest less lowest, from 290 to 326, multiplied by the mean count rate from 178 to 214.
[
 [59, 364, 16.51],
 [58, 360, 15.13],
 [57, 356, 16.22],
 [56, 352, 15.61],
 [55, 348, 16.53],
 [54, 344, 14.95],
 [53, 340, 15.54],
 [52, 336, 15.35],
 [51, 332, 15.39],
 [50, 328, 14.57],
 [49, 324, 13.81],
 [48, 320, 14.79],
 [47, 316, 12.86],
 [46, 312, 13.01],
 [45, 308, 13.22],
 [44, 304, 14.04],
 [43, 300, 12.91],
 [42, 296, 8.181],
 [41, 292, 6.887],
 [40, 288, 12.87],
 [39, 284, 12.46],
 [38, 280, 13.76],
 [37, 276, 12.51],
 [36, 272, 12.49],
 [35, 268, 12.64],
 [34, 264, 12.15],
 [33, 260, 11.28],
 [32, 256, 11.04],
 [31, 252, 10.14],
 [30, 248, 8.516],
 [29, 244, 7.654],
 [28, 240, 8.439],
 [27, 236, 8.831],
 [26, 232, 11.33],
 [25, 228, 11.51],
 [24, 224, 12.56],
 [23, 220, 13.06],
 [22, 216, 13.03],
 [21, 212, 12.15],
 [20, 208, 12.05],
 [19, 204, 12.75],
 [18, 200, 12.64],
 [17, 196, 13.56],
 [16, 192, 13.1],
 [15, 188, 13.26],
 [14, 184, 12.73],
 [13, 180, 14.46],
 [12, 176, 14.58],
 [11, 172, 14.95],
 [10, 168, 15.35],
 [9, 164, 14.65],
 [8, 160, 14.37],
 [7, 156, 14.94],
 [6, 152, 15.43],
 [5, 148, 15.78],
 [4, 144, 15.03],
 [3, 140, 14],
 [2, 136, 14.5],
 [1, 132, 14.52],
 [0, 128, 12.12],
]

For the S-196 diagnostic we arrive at 102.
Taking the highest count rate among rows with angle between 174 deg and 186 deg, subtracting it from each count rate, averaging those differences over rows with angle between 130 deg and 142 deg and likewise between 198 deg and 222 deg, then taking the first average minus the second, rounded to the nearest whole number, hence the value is 2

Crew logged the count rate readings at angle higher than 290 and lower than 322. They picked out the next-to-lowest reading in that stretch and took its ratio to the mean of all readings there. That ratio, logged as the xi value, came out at 0.68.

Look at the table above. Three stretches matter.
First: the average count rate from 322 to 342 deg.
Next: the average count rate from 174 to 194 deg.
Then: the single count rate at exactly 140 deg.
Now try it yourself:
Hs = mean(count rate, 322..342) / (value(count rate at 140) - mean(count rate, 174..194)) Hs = 40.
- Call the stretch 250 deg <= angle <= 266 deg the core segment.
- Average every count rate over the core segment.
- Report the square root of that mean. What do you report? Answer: 3.3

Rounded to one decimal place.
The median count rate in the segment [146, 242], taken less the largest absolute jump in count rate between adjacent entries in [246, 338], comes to 7.1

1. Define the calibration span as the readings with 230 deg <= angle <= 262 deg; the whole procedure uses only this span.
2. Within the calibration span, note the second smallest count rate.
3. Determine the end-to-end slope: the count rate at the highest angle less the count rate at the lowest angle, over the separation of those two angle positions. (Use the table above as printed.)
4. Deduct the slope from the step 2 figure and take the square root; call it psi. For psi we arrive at 2.9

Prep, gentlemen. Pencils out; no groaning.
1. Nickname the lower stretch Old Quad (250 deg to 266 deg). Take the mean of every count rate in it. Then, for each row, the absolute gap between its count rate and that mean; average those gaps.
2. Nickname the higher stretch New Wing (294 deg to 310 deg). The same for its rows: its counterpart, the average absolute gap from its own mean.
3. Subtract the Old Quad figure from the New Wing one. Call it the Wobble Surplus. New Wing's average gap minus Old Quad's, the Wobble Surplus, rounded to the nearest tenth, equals 1.4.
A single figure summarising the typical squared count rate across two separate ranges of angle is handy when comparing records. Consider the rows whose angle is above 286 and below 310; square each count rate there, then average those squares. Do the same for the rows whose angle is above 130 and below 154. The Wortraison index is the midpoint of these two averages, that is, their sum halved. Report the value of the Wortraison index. 179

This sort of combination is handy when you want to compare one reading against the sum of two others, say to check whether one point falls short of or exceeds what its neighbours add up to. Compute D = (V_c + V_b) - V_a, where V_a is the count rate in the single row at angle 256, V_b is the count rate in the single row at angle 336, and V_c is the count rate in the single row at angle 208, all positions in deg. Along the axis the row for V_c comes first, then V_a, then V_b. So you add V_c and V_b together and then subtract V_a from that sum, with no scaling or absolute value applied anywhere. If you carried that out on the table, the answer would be 16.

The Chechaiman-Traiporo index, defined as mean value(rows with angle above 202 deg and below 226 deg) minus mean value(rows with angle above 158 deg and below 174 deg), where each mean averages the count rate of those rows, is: -2.2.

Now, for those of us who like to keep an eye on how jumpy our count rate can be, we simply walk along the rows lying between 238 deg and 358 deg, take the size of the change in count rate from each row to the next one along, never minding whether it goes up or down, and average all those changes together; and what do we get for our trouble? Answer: 1.1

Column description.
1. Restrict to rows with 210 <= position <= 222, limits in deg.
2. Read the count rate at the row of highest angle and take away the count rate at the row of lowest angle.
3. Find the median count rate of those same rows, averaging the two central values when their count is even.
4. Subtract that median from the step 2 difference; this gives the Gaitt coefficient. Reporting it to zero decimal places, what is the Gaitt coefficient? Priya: -12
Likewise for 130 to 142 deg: -15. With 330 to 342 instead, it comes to -15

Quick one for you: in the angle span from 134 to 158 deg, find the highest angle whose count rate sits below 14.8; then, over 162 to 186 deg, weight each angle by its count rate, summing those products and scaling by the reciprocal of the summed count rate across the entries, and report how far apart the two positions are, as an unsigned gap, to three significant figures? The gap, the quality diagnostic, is 33.7 deg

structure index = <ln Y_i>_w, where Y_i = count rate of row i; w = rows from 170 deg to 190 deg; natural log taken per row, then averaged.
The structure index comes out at 2.64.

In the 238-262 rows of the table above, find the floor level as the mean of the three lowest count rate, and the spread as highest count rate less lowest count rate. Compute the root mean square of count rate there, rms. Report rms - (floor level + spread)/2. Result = 3.7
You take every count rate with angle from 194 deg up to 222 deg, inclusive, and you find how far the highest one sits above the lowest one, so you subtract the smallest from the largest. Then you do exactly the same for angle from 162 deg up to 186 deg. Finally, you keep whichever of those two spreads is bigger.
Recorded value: 2.6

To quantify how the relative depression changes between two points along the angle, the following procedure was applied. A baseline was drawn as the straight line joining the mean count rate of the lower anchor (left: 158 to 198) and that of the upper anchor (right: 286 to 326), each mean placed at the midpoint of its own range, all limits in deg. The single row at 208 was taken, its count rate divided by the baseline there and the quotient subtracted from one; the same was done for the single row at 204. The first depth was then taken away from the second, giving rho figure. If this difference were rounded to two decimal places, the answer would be -0.05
